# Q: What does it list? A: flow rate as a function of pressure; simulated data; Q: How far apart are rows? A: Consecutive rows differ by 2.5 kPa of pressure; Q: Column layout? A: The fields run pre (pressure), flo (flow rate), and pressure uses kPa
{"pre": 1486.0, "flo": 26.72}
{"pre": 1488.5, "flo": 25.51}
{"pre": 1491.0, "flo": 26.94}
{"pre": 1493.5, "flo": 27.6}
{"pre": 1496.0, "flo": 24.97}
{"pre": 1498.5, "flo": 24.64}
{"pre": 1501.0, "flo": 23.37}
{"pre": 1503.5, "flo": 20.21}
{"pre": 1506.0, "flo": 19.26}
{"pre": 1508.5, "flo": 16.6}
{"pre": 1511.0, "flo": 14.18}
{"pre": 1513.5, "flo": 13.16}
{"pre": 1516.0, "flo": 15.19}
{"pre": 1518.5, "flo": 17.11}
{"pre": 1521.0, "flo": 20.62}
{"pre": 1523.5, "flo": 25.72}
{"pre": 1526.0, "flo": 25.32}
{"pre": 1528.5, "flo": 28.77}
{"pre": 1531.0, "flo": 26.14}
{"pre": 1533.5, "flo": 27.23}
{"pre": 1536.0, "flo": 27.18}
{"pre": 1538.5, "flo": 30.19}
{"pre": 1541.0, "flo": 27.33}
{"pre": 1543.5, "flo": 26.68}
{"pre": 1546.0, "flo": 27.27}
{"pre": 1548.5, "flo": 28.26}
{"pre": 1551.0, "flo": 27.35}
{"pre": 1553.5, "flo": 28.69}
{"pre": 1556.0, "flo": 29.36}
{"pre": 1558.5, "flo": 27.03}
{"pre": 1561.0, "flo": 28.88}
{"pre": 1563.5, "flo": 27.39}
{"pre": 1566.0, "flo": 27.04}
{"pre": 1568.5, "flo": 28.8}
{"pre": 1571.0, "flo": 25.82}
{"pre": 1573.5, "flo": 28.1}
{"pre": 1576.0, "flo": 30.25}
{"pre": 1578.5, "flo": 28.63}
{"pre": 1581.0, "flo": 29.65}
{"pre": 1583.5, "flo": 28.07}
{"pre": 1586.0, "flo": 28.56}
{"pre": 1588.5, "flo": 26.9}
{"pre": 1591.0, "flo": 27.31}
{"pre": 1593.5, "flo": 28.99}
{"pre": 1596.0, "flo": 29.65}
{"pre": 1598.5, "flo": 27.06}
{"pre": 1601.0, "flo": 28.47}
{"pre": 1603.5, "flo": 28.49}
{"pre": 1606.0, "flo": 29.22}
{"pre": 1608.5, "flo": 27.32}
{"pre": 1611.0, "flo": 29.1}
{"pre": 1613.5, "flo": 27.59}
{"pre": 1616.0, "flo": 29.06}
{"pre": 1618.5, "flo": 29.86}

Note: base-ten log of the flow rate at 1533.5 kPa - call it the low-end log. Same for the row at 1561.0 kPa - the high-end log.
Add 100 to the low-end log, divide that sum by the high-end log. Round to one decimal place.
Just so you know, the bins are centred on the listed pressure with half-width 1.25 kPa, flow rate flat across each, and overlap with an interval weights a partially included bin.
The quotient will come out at 69.4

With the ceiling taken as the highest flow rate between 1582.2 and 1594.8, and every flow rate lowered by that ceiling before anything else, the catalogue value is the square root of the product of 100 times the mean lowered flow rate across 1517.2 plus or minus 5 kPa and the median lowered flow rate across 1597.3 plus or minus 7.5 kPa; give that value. 25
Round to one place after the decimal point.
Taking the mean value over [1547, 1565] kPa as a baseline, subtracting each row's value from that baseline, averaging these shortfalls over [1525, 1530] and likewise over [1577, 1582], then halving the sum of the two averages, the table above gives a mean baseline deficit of 0.0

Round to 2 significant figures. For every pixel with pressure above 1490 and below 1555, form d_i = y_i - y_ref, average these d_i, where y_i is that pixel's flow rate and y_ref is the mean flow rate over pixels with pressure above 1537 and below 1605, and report -4.3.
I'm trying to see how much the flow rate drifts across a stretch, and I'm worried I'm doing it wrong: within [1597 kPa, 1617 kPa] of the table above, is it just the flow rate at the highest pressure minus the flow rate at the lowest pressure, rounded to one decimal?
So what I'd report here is 2.0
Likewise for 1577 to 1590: -1.7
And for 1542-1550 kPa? 1.6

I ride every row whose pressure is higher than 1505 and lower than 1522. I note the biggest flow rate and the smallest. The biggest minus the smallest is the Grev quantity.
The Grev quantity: 7.5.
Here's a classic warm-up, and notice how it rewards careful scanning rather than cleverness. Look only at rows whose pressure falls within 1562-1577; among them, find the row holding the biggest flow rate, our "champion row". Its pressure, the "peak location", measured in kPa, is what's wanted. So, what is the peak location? 1576.0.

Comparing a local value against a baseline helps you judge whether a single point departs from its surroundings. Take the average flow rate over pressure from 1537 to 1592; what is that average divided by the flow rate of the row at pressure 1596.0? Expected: 0.95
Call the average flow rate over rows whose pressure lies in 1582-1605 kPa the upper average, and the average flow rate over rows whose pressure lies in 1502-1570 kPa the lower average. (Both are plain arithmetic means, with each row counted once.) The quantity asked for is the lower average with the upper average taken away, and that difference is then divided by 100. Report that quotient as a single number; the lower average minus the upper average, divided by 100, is -0.037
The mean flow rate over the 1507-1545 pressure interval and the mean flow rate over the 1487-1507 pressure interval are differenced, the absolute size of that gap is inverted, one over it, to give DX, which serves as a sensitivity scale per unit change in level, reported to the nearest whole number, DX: 1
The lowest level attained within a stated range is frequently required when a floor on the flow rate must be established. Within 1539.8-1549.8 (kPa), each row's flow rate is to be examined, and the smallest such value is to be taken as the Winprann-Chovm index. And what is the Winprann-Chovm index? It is 26.68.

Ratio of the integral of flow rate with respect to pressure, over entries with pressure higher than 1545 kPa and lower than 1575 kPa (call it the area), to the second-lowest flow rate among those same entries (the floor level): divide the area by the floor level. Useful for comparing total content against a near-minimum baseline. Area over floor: 31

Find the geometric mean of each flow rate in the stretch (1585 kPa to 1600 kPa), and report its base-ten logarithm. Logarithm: 1.448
